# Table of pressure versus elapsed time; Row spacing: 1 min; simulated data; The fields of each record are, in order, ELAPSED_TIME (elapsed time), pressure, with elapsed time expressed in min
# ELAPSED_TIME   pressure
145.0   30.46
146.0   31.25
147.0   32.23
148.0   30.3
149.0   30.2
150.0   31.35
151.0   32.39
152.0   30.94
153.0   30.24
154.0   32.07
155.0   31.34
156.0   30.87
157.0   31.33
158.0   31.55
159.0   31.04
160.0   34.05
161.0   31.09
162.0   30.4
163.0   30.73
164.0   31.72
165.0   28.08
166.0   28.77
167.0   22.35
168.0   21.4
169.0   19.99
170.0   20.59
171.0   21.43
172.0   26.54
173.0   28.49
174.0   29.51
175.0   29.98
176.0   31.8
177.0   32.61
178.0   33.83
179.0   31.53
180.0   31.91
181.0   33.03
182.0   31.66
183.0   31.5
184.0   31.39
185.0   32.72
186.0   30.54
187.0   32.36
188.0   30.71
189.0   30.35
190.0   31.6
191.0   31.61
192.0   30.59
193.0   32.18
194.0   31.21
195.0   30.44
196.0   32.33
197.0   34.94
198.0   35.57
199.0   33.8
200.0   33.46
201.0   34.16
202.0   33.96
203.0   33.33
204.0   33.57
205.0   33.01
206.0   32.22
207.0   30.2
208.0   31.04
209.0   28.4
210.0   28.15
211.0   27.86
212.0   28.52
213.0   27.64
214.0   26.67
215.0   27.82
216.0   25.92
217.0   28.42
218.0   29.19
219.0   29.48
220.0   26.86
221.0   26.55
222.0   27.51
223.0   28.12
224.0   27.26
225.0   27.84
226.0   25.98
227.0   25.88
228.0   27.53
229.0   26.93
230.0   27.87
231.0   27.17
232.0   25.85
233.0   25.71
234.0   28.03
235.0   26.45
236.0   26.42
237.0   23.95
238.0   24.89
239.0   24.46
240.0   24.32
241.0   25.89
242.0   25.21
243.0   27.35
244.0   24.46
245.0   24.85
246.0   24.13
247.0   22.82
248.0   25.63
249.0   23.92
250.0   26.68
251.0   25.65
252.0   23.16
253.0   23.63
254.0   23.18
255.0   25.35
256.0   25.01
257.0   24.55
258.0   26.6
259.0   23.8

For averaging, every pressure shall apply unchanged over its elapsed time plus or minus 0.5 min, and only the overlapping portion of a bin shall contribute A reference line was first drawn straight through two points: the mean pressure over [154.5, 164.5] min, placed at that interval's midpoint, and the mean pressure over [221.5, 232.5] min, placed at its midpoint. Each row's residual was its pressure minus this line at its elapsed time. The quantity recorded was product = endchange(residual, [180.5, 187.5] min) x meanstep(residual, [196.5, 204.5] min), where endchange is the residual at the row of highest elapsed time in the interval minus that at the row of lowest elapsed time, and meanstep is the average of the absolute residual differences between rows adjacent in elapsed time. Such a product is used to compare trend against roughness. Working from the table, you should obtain 0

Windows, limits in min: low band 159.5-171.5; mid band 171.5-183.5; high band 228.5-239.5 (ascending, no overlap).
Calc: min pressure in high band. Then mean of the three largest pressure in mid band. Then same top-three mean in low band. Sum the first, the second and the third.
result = 89.4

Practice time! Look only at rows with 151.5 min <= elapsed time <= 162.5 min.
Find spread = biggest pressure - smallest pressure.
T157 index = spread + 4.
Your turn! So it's 8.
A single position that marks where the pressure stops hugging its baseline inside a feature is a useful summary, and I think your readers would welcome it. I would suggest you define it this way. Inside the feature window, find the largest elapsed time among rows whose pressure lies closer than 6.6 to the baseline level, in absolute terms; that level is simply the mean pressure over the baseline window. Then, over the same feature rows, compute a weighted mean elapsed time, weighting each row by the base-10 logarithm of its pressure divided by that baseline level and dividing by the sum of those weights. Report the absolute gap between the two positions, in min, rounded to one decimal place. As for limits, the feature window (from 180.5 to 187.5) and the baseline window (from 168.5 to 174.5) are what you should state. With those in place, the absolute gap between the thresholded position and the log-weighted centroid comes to 2.1 min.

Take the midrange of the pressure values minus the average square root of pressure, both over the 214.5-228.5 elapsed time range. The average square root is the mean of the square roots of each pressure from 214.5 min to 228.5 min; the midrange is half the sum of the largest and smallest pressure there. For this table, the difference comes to 22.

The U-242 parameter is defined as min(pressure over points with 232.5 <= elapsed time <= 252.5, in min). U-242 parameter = 22.82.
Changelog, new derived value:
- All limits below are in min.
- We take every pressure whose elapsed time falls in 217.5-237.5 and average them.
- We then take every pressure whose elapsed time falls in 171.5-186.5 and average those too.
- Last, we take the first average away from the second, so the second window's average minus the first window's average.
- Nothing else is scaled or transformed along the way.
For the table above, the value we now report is 4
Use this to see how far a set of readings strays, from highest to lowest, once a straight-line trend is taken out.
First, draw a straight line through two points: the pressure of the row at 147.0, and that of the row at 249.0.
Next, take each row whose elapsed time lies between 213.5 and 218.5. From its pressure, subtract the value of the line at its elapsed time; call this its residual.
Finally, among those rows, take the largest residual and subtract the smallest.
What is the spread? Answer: 3.43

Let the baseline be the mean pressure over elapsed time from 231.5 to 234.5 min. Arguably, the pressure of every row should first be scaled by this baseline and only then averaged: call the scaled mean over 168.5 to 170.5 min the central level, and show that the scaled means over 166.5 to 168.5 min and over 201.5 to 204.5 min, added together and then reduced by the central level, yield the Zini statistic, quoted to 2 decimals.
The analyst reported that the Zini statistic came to 1.33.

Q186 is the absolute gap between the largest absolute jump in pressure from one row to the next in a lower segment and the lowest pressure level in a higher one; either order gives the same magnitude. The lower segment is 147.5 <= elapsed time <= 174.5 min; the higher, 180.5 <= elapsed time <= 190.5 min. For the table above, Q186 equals 24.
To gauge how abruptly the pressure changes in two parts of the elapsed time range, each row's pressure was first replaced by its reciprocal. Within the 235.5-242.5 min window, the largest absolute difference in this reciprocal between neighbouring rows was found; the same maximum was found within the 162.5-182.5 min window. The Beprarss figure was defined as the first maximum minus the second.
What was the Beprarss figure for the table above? -0.006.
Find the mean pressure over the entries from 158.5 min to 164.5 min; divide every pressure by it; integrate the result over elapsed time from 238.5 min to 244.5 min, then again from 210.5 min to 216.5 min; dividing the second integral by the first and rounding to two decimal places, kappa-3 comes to 1.08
